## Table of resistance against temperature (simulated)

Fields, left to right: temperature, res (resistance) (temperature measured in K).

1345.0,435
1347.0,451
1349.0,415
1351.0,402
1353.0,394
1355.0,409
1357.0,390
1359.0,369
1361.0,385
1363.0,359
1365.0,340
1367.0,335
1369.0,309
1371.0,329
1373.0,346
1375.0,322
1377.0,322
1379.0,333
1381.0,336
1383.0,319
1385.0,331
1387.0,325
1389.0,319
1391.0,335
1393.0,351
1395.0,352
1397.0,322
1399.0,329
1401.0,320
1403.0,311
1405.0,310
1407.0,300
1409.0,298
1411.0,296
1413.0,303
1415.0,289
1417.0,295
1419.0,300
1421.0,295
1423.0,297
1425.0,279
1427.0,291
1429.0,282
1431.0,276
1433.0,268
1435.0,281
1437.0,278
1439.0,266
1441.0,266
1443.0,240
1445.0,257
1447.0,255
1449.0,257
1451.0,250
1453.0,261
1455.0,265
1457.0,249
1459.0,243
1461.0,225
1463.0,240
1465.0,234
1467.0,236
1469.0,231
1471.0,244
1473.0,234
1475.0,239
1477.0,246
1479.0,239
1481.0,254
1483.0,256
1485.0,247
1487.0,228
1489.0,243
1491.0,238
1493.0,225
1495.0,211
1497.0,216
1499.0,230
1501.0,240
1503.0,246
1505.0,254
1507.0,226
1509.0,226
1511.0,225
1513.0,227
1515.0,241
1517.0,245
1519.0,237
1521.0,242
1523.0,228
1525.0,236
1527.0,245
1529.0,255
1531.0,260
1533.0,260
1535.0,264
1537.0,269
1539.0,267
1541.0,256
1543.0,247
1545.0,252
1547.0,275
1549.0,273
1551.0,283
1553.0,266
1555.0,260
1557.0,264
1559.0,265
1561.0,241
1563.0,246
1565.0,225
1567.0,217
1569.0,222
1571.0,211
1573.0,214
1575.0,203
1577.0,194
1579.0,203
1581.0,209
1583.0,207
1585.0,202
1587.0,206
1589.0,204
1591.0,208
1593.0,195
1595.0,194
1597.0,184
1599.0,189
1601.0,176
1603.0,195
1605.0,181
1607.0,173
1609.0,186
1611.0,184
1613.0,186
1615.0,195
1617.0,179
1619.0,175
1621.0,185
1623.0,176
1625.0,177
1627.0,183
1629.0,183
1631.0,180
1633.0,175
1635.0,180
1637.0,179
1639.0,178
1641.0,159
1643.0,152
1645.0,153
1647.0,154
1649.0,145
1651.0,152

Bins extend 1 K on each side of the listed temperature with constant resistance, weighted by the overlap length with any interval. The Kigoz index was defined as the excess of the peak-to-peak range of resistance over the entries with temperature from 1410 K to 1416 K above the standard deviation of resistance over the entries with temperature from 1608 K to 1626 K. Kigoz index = 8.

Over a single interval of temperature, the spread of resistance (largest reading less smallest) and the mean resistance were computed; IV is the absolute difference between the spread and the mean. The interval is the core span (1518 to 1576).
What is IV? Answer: 168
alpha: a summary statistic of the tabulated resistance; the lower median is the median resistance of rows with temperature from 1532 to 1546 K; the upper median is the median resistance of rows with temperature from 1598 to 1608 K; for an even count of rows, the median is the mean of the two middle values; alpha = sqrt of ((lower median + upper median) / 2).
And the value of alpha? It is 14.8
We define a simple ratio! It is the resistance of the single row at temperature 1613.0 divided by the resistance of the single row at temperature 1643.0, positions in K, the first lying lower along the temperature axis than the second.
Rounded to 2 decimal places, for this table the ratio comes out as 1.22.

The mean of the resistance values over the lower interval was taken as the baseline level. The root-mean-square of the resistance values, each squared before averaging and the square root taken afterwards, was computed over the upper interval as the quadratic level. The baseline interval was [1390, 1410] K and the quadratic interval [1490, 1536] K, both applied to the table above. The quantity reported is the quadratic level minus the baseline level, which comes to -84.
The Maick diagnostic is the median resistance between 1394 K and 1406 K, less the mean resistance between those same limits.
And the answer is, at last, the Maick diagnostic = -3.0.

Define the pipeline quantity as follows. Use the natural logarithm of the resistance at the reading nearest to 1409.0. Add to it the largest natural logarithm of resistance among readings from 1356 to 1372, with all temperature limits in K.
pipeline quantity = 11.7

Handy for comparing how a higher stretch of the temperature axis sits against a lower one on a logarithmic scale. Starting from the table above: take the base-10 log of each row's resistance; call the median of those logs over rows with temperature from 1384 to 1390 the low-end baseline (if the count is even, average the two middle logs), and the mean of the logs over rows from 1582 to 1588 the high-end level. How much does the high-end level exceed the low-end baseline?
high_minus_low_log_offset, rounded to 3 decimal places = -0.200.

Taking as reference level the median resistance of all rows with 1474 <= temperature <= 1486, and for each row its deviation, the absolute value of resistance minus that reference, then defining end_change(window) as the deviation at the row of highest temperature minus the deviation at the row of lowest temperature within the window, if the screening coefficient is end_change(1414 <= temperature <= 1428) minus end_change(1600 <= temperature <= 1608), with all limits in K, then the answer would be -1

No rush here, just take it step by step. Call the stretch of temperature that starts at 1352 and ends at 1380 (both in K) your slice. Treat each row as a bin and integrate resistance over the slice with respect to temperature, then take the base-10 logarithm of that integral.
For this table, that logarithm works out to 4.0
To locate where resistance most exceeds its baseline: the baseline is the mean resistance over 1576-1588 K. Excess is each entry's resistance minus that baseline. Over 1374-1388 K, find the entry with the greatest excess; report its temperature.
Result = 1381.0 K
